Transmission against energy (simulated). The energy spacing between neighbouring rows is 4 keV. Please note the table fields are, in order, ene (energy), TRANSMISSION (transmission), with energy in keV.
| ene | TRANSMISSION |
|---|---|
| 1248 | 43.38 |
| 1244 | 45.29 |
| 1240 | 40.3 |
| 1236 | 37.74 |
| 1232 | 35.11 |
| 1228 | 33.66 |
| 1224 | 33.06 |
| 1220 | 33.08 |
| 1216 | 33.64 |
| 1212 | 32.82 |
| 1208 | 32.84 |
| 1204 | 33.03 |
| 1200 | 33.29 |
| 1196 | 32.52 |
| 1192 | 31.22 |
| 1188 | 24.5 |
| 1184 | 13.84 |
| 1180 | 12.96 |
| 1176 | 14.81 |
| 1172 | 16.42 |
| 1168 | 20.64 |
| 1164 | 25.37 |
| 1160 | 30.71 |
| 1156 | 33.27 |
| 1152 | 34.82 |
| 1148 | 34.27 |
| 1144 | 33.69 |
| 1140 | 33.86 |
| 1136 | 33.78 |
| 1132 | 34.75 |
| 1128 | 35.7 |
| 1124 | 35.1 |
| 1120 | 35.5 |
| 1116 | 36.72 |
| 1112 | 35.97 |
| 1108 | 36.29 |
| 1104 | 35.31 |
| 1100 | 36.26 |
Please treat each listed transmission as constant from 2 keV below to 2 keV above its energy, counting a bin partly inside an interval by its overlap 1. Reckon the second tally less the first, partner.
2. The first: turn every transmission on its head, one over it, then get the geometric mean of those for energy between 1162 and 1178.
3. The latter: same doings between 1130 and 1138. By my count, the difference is -0.024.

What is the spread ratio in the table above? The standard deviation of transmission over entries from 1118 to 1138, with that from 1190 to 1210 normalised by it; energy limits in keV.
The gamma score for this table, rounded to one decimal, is 1.1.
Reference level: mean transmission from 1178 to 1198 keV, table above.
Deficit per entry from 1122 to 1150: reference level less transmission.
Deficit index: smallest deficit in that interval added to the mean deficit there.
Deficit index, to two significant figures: -24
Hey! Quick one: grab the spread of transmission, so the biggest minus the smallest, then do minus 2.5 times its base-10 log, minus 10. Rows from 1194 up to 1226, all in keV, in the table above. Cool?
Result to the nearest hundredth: -10.12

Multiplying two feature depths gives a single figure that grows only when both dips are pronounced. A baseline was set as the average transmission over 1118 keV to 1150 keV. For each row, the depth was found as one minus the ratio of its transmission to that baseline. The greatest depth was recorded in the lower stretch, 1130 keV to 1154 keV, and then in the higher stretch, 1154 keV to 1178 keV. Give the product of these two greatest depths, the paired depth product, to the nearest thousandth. 0.015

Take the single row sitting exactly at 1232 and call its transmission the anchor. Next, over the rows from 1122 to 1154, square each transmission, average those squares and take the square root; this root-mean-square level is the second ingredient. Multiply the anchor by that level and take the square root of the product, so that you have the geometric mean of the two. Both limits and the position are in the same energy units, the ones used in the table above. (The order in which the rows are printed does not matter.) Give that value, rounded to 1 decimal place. 34.8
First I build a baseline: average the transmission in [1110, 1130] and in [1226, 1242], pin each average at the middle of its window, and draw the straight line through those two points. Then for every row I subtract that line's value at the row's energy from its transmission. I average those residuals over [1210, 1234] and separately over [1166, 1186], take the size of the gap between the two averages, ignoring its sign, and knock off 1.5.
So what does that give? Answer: 16.0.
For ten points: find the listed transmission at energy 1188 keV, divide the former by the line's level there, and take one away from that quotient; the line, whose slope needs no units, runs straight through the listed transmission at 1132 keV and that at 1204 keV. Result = -0.27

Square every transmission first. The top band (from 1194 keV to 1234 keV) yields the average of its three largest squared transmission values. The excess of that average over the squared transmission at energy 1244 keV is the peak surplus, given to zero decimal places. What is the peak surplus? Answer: -885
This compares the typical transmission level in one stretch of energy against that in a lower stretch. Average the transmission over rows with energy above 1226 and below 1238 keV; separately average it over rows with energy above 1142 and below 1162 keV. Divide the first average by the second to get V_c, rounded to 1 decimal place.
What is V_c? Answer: 1.1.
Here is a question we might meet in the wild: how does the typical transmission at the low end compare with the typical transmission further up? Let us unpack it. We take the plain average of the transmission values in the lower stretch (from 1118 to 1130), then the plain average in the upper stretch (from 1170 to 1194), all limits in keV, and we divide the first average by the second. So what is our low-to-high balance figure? 1.9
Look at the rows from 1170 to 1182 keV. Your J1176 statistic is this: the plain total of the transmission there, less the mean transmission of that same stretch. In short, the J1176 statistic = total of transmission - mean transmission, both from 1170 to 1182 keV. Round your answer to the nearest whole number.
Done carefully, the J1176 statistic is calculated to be 29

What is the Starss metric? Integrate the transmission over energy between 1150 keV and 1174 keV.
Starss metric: 645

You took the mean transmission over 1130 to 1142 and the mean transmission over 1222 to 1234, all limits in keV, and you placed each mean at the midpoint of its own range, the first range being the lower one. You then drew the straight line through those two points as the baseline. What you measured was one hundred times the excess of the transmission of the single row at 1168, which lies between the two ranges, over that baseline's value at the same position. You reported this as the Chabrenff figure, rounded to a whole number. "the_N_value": -1343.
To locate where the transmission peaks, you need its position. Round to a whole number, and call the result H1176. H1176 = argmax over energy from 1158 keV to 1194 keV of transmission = 1192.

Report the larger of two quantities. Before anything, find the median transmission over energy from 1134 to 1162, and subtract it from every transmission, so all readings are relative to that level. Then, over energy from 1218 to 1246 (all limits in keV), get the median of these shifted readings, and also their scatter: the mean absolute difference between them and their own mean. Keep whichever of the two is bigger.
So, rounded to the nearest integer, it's 4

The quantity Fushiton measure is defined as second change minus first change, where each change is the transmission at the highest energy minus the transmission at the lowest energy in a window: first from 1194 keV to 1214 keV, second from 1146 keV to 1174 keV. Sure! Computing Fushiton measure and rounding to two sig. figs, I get -18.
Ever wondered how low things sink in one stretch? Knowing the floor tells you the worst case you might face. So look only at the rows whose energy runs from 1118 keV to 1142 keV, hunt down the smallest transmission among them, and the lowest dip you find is 33.78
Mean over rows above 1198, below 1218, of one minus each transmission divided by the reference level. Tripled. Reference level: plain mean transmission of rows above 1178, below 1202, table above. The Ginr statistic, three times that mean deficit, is -1.0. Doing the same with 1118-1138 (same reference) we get -1.2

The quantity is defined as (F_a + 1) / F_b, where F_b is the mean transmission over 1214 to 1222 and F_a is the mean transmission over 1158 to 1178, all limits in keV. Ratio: 0.68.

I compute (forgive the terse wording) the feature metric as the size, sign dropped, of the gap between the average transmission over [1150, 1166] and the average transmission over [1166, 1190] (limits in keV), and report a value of 14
